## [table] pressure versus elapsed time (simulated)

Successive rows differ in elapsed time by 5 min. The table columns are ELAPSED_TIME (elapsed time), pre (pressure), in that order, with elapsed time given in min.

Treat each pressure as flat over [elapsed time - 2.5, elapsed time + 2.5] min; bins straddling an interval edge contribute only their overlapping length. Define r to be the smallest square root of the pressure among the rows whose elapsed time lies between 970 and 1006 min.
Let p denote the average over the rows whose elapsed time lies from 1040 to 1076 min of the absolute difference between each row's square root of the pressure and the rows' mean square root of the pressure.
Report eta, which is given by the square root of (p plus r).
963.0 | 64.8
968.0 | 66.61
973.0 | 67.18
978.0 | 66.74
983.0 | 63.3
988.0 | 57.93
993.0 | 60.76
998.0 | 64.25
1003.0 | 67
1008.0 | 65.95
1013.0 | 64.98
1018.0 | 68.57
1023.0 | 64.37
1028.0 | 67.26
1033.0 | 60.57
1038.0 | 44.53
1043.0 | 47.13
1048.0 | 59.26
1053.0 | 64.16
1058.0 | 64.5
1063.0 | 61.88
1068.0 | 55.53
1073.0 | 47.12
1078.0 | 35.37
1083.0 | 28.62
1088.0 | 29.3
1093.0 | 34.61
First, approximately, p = 0.41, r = 7.6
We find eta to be 2.83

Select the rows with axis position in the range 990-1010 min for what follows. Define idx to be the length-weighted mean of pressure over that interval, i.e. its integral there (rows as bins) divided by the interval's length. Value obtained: 64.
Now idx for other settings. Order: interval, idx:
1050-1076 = 58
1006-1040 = 63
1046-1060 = 63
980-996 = 61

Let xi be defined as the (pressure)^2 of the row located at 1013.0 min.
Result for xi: 4222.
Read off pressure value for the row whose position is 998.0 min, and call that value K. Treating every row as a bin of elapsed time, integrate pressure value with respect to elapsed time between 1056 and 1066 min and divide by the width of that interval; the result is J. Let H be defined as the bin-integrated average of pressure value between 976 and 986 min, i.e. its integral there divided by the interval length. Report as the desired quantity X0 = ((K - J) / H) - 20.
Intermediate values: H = 64.6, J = 63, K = 64.25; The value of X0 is -19.98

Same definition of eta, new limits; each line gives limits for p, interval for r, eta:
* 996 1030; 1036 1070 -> 2.60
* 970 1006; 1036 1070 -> 2.62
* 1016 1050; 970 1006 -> 2.85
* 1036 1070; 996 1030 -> 2.91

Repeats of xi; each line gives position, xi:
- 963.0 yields 4199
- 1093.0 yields 1198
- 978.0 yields 4454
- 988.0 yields 3356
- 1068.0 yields 3084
